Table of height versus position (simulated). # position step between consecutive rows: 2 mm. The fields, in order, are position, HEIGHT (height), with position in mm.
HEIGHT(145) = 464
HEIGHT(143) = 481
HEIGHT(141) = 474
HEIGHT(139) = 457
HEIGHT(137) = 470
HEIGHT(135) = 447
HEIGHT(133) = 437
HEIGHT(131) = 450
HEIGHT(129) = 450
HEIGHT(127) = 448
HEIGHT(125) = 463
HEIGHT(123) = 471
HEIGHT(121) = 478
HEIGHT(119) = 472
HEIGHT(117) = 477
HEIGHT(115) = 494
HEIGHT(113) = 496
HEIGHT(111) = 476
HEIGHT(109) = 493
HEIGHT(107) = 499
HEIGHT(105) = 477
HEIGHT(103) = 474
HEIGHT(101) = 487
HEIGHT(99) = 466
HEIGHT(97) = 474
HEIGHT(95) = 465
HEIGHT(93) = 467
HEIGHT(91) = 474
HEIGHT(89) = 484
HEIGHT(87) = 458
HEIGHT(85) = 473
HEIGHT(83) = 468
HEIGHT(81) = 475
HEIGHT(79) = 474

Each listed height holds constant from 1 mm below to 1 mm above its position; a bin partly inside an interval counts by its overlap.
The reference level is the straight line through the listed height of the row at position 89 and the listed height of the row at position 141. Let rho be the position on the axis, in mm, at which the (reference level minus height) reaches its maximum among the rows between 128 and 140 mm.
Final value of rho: 133 mm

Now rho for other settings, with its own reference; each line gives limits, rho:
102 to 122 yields 103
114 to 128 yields 127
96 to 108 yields 99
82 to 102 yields 87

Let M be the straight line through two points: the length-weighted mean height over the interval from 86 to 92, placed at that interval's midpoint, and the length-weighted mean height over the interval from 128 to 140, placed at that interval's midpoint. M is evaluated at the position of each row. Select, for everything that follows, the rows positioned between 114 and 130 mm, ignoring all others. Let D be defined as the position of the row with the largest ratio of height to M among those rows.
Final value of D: 115 mm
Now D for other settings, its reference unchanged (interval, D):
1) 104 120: 107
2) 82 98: 89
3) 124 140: 137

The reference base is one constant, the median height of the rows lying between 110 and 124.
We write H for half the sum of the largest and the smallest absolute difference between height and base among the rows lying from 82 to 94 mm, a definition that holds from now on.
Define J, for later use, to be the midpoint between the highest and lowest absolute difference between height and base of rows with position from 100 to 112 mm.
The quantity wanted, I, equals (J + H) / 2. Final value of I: 11.0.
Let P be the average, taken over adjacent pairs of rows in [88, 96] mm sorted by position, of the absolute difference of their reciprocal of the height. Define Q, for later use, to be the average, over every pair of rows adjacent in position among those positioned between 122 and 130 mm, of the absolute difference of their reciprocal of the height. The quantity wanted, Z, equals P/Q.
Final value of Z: 0.71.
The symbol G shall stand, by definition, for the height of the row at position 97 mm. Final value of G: 474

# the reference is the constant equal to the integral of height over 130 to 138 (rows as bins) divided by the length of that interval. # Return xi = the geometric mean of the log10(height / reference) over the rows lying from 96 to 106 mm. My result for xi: 0.022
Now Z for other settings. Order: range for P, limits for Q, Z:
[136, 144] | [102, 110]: 1.30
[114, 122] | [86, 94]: 0.63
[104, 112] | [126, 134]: 2.49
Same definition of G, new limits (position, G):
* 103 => 474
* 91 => 474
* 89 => 484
